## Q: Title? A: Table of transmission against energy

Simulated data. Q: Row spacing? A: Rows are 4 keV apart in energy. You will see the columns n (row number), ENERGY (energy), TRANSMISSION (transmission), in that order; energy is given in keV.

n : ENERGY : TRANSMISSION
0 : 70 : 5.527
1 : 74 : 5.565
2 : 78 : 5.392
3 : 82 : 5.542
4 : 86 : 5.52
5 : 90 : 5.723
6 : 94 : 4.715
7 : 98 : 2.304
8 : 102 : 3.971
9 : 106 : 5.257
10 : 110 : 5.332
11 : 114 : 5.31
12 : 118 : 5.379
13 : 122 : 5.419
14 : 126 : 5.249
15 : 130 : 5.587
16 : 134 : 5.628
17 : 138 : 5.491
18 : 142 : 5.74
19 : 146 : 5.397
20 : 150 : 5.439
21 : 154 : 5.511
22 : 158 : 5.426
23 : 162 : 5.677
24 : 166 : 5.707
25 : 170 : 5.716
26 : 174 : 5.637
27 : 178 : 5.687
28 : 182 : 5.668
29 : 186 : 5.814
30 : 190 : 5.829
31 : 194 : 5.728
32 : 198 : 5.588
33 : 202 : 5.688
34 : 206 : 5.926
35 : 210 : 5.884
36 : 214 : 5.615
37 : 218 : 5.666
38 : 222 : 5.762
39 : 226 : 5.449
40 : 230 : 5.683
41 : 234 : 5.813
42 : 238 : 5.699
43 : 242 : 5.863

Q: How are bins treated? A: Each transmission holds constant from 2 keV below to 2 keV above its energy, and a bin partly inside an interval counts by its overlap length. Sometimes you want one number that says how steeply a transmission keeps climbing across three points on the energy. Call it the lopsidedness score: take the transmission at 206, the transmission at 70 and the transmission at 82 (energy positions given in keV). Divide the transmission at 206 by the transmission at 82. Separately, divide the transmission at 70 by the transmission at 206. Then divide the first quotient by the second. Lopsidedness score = 1.15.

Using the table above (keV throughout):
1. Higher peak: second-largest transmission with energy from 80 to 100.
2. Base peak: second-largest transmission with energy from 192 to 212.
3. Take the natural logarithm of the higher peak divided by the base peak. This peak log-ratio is -0.060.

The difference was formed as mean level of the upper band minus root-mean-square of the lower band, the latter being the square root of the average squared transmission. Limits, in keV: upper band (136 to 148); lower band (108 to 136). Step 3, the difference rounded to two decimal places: 0.13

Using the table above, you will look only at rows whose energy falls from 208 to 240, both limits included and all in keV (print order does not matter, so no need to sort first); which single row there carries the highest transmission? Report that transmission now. 5.884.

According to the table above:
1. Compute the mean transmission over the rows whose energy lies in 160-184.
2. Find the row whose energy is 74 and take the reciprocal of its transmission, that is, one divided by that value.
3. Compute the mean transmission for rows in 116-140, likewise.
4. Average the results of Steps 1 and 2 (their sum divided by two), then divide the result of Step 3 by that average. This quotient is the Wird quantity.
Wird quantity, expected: 1.86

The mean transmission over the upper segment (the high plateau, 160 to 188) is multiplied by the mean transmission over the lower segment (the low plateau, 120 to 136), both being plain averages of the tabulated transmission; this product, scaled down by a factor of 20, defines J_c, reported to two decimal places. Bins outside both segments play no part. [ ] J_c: 1.56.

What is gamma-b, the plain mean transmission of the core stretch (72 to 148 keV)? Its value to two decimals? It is 5.19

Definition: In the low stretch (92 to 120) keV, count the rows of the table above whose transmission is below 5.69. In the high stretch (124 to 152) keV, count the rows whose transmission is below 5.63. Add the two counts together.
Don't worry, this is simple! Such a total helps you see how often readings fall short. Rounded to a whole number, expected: 13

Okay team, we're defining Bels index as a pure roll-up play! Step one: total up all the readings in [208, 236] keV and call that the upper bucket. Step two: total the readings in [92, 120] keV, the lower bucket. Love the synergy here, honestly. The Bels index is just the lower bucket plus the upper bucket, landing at 72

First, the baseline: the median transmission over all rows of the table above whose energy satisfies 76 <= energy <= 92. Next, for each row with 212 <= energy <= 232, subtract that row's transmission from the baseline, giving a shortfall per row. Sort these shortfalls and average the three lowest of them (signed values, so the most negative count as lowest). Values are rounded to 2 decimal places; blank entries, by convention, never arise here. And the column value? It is -0.17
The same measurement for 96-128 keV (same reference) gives 0.15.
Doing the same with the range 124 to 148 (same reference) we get -0.12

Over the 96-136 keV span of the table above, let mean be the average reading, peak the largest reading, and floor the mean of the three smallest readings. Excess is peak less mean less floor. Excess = -3.16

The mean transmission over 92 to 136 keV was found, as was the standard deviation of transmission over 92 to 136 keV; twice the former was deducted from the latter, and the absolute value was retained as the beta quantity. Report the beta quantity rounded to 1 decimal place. 8.9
